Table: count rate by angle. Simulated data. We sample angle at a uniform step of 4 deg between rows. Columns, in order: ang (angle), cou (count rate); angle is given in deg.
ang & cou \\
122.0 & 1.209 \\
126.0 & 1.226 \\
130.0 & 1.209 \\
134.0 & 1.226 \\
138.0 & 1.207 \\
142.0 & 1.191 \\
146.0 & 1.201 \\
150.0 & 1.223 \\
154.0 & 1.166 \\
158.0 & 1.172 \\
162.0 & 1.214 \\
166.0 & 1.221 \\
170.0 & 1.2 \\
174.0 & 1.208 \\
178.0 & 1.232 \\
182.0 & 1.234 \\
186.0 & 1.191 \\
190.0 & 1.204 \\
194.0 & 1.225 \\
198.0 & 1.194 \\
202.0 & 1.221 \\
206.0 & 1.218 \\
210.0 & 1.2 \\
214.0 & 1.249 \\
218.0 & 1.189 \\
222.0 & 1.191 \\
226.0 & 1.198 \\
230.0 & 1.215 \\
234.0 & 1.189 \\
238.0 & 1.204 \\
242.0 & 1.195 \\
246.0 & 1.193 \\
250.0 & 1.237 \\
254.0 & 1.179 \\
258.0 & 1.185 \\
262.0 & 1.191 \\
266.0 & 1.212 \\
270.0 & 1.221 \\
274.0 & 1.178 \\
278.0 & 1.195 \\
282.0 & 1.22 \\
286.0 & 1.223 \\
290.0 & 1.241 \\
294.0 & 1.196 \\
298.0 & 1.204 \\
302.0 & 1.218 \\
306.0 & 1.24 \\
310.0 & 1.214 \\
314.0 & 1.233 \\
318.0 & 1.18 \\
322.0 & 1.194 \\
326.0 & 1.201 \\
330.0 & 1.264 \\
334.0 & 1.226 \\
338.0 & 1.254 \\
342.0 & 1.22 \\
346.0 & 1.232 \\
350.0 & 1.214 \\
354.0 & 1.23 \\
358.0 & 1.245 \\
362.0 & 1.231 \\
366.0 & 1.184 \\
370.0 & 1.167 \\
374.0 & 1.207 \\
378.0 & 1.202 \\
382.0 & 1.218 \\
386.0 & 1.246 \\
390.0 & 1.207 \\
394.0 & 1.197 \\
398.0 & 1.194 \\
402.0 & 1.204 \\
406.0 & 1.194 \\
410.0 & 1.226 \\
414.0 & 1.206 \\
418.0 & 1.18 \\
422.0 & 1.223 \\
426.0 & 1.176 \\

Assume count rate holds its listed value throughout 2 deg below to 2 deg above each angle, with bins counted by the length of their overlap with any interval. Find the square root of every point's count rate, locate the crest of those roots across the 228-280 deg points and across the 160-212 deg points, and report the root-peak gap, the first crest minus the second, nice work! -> 0.001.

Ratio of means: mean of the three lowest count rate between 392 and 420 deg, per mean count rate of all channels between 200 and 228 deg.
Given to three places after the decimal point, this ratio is 0.983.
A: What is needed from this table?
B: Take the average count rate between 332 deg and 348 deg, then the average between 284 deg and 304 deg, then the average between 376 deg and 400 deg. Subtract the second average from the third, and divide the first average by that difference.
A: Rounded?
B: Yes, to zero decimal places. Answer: -215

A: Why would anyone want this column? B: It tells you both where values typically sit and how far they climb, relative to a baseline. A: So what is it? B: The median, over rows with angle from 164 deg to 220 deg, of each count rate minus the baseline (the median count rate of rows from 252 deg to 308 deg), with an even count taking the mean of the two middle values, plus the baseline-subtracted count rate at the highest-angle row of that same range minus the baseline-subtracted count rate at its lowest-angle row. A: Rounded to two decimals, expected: -0.03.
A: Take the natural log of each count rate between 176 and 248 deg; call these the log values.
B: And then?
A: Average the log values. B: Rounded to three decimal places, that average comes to 0.189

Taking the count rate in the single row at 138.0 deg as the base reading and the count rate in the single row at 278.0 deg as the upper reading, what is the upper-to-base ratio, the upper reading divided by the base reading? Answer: 0.99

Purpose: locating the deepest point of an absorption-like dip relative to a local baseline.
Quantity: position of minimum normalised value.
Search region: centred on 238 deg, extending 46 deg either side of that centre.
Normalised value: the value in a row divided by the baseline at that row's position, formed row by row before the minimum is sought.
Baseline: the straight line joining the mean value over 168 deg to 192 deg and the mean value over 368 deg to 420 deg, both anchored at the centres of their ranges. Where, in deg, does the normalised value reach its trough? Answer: 274.0 deg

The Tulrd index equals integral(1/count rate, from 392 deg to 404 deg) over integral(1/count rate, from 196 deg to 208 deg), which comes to 1.01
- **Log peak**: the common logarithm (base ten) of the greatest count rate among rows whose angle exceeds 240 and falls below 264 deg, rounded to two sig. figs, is 0.092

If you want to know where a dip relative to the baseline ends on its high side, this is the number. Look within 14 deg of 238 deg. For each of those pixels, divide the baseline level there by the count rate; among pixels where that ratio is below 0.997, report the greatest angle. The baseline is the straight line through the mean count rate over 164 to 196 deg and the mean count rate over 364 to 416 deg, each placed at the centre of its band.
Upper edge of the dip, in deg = 250.0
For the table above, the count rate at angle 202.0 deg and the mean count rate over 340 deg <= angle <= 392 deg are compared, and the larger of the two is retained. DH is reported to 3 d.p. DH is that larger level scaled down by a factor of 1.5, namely 0.814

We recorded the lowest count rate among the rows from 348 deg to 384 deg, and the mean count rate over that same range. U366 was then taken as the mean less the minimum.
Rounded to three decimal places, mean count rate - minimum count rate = 0.044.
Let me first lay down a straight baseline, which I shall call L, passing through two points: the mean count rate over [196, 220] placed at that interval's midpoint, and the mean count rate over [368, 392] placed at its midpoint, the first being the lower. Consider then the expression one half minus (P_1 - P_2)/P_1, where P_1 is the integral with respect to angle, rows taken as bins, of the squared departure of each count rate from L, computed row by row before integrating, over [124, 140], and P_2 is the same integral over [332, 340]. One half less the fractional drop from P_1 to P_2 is 5.8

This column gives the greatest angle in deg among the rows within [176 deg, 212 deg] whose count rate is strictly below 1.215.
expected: 210.0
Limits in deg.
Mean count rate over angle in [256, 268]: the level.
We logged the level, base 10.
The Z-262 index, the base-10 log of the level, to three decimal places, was 0.078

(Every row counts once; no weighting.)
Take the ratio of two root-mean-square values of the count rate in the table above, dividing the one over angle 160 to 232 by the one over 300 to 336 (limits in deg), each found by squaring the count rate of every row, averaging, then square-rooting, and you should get 0.99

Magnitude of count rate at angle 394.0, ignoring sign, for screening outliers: 1.20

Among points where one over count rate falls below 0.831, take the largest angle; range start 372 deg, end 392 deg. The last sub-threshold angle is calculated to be 390.0 deg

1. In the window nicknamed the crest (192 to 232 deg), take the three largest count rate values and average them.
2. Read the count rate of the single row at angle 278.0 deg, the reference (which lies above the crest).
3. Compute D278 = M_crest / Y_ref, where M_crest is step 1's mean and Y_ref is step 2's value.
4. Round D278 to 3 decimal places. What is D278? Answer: 1.031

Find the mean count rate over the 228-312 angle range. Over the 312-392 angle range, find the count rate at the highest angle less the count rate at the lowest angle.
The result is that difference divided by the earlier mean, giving -0.022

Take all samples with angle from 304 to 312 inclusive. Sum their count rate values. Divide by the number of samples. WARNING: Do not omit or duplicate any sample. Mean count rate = 1.23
